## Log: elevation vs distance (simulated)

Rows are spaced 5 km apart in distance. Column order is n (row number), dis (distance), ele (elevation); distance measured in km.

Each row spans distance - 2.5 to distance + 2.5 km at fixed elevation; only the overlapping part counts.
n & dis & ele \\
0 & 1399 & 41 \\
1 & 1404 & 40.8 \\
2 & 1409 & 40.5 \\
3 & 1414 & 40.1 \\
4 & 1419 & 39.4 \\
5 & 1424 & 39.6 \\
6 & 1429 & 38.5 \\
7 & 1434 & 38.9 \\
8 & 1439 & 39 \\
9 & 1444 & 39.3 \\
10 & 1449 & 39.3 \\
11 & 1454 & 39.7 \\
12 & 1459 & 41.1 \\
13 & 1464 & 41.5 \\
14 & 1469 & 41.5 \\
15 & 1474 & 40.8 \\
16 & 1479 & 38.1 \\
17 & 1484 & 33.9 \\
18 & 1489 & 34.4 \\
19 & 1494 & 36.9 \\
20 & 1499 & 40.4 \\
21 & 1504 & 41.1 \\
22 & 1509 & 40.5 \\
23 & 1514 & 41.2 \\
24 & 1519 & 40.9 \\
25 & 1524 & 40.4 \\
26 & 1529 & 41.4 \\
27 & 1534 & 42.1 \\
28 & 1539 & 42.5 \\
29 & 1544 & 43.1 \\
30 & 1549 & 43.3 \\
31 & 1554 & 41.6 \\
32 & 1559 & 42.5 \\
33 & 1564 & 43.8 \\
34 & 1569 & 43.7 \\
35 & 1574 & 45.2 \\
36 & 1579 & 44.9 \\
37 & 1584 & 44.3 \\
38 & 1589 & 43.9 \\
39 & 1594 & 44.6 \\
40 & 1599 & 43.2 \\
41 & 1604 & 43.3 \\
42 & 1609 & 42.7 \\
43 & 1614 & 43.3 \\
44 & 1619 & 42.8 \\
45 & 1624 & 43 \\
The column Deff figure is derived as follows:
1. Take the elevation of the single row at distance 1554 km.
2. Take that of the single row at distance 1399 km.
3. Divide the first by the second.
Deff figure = 1.01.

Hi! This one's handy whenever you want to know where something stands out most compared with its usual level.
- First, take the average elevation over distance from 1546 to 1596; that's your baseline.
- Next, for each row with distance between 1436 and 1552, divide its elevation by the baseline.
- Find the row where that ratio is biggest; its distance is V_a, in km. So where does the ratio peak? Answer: 1549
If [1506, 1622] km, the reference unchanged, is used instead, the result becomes 1574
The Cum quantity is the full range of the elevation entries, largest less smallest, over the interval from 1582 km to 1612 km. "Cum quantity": 1.9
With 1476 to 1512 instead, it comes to 7.2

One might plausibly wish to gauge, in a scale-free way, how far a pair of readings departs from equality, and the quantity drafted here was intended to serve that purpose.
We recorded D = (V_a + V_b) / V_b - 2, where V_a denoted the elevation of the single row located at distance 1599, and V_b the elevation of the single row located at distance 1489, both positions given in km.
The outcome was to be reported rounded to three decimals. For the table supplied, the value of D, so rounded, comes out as 0.256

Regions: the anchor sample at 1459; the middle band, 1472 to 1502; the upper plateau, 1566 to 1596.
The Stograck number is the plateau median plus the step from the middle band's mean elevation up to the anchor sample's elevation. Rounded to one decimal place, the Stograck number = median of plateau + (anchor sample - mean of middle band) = 48.1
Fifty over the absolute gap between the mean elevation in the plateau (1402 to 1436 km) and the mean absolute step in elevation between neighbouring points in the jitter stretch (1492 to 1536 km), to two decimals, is 1.29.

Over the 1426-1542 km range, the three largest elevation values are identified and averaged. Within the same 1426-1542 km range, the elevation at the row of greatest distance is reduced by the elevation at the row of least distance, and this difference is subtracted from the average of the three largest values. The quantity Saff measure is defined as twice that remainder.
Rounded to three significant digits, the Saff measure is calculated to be 76.1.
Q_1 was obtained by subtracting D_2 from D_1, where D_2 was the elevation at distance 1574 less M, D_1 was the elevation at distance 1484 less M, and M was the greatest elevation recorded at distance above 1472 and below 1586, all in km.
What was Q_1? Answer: -11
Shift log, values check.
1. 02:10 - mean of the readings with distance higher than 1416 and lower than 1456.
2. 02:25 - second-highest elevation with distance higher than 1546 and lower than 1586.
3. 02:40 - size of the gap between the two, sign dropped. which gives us 5.7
